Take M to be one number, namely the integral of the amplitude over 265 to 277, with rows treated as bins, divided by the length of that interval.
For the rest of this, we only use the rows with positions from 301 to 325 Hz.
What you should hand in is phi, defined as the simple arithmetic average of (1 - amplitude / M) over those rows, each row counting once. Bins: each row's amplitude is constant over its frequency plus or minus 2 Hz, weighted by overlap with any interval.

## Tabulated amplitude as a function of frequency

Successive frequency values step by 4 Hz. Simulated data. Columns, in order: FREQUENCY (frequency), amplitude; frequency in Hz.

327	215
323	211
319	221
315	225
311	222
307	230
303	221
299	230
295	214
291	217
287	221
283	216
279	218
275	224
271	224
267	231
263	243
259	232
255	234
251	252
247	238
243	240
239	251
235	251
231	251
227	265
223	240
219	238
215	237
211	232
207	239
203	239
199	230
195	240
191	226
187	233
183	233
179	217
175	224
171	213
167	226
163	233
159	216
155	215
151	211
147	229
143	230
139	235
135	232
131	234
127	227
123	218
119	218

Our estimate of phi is 0.021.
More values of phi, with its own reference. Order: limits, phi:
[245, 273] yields -0.044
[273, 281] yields 0.024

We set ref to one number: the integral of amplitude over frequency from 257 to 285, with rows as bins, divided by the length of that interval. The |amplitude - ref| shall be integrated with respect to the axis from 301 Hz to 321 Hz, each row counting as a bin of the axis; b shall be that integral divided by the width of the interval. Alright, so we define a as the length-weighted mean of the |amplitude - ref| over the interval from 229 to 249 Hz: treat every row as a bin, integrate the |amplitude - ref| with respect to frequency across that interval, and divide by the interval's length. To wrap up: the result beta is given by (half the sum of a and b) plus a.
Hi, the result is 31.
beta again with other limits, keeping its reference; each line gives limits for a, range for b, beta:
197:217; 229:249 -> 22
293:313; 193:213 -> 14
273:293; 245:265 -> 18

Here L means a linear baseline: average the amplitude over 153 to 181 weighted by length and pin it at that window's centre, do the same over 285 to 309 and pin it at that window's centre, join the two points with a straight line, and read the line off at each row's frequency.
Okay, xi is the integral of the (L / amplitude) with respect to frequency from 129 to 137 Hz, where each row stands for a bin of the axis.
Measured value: 7.56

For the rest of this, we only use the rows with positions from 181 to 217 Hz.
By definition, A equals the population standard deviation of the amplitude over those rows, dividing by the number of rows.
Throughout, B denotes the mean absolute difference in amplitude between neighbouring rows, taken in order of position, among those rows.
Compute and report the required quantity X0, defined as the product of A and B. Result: 29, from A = 4.5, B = 6.5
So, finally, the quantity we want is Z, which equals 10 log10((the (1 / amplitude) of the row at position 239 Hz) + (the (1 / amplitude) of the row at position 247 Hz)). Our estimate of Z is -20.9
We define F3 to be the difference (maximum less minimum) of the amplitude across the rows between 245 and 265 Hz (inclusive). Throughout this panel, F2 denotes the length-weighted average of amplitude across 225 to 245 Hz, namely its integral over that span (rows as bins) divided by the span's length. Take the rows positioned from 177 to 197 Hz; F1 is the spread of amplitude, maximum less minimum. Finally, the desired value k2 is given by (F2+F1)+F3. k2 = 295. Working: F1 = 23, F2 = 252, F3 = 20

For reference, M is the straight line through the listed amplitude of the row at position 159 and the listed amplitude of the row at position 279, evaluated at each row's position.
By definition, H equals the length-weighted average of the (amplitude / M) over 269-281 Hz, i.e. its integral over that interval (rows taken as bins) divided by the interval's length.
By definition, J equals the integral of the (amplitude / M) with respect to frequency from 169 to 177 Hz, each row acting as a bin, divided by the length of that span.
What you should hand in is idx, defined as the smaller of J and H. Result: 1.01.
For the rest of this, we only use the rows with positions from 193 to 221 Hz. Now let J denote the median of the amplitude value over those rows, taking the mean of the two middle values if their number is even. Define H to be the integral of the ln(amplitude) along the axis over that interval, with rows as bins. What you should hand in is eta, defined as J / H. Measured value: 1.56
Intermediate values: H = 153.0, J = 238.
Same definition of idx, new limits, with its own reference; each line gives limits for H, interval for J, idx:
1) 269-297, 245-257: 1.00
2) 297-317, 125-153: 1.03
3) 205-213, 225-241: 1.09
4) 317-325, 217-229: 0.99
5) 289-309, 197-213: 1.02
